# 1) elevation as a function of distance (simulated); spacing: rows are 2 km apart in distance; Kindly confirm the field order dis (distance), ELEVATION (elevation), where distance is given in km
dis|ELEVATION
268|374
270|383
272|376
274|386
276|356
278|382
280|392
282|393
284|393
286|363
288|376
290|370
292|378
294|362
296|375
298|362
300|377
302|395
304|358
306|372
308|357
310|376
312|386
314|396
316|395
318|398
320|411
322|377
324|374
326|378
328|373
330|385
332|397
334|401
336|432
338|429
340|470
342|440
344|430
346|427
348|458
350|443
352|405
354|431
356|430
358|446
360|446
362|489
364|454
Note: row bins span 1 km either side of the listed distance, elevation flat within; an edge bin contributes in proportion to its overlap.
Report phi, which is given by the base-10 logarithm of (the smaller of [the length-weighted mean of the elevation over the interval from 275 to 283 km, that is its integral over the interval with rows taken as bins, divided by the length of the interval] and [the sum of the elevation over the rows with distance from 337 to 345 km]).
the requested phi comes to 2.58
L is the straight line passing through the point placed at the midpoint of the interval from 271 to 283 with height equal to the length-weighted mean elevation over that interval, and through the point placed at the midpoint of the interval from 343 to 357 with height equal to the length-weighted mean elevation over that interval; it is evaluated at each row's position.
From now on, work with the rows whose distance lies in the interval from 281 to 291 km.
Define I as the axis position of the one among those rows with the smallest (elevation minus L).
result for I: 286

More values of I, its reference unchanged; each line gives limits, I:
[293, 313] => 308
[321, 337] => 328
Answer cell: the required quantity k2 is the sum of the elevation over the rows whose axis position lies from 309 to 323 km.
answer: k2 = 2739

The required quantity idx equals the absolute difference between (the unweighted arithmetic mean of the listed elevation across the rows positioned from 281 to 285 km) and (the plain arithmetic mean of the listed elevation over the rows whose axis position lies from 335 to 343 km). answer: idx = 50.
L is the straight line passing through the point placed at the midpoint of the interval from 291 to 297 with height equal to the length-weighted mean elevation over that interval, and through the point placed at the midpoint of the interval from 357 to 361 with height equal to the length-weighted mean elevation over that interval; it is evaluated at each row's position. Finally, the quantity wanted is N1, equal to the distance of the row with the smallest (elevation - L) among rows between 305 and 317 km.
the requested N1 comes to 308 km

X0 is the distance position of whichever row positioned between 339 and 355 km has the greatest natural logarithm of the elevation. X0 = 340 km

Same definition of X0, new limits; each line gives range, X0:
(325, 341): 340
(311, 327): 320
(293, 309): 302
